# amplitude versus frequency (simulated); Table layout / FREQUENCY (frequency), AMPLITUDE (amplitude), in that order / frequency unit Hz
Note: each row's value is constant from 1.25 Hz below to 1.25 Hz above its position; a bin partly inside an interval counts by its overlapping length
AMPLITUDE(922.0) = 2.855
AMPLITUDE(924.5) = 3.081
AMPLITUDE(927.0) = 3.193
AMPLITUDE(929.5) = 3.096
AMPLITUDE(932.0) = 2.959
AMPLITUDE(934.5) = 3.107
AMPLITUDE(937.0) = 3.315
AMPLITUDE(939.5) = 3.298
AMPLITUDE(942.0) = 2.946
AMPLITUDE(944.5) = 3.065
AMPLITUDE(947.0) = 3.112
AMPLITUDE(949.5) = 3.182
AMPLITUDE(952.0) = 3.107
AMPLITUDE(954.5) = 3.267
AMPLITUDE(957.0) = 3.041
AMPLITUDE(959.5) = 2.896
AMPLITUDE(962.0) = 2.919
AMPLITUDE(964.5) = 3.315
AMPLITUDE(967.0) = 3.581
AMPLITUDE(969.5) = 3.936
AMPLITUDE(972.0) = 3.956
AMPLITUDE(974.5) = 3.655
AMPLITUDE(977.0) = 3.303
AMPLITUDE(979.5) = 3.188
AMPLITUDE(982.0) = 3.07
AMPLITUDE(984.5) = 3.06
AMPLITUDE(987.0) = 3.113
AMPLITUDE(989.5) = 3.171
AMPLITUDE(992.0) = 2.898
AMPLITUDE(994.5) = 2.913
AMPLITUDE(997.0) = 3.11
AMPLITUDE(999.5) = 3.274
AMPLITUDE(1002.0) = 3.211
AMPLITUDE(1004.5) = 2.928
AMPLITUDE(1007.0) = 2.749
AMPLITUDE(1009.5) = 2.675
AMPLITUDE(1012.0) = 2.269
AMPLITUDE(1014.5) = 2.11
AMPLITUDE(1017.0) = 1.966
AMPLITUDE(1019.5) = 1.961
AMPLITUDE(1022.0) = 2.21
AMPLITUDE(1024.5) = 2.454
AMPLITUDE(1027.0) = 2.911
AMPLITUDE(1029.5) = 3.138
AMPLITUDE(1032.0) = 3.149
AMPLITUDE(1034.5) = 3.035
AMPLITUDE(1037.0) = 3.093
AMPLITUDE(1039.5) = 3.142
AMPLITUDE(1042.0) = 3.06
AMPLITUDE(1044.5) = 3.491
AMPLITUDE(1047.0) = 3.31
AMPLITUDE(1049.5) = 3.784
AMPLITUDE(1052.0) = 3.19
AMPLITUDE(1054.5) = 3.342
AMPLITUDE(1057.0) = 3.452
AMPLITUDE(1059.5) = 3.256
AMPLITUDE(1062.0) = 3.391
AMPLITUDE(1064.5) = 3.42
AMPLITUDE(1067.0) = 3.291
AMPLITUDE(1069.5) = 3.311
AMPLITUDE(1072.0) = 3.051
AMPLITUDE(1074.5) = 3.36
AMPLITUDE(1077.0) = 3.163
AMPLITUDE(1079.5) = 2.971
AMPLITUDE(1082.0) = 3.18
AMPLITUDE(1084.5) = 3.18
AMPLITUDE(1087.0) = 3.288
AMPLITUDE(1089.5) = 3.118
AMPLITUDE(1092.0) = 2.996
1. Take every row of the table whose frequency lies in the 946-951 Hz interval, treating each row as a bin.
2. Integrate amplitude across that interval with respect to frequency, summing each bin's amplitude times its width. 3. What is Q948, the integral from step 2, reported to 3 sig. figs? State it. 15.7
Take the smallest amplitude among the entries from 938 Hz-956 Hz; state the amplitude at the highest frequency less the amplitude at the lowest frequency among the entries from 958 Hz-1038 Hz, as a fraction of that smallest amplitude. 0.1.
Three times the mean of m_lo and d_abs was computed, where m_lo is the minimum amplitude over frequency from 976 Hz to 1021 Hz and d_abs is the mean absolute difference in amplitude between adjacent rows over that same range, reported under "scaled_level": 3.15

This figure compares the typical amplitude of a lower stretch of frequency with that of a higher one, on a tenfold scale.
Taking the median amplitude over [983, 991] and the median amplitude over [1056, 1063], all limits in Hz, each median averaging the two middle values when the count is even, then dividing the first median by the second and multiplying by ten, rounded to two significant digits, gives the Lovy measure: 9.2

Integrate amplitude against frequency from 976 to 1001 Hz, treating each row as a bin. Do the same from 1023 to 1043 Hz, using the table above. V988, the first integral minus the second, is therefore 18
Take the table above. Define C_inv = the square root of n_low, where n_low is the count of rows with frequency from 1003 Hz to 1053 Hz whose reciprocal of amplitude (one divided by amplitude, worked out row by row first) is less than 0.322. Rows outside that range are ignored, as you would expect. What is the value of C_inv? 2.6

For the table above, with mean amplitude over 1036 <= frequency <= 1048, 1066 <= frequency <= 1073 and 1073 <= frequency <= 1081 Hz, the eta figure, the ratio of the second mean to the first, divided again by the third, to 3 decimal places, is 0.316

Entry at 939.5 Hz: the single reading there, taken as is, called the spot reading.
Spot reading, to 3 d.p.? 3.298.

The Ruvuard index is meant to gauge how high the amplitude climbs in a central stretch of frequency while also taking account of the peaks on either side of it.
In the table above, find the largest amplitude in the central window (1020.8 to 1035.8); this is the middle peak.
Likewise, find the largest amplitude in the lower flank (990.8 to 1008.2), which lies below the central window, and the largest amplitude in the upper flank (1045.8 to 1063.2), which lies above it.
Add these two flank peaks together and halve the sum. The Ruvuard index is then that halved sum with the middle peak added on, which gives 6.68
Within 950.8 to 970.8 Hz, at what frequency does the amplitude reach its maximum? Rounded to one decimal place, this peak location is 969.5 Hz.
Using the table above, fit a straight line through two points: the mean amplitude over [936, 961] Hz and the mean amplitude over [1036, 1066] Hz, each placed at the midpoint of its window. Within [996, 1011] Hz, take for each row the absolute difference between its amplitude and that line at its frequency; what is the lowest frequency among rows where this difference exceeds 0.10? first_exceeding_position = 997.0 Hz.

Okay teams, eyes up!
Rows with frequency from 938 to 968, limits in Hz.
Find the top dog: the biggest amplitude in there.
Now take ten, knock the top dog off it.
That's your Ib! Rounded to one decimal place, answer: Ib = 6.4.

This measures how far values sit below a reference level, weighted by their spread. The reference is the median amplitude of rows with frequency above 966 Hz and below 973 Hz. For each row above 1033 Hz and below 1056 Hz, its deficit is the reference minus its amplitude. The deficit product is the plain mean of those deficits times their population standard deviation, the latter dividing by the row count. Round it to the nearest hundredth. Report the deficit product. 0.15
